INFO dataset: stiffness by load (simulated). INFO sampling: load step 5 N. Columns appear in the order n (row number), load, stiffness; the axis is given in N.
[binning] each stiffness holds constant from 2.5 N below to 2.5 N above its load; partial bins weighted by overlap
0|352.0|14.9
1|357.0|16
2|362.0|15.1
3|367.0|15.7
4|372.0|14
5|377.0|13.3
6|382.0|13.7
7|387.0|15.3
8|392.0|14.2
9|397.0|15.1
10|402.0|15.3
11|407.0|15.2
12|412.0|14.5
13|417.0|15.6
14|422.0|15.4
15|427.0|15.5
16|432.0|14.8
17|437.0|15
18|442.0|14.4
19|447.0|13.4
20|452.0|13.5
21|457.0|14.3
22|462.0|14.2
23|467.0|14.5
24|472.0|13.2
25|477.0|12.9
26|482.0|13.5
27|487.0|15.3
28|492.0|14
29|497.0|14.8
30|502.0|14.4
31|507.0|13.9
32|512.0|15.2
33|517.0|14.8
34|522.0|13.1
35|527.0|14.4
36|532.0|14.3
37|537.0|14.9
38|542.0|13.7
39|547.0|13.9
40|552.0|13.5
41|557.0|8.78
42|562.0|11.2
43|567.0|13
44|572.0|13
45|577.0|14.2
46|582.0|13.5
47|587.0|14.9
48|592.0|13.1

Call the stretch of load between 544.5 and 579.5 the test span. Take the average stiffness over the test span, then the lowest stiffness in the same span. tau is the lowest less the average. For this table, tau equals -3.7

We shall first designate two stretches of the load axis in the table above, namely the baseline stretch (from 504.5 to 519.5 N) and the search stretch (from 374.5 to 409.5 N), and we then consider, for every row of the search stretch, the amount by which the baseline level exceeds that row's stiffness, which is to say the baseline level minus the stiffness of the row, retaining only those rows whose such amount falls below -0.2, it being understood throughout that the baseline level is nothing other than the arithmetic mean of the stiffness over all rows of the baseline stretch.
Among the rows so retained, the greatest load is 407.0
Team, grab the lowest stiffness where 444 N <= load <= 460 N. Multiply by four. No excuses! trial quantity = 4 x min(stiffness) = 53.6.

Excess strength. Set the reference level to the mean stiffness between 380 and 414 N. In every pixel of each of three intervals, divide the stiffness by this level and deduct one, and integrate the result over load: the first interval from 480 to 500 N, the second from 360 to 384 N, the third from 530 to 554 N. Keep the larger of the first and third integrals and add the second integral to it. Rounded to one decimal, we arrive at -1.2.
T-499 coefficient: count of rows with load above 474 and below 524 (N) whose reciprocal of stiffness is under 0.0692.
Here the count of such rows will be 4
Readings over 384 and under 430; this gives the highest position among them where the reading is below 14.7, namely 412.0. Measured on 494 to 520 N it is 507.0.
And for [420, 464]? 462.0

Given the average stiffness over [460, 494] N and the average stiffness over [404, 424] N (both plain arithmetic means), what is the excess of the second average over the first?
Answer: 1.2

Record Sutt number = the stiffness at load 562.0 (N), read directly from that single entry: 11.2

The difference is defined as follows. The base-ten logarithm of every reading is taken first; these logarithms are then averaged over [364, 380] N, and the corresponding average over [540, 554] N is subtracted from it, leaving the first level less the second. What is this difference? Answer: 0.019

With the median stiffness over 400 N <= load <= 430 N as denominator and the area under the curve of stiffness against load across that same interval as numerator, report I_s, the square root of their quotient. 5.46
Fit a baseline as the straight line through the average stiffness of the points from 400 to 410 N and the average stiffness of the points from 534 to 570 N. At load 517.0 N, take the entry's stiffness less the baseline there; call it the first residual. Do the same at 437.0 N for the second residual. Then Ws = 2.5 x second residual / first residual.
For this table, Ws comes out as 1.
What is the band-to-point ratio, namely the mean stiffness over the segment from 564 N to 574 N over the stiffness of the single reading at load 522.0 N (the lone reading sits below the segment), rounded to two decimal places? 0.99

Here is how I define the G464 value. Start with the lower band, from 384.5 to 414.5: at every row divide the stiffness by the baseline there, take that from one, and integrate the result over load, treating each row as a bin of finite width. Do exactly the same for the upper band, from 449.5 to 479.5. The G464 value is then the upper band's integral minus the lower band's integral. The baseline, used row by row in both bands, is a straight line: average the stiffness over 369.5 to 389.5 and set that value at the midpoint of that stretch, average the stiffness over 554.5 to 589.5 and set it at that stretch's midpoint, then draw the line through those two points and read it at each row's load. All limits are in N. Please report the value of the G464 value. 1.5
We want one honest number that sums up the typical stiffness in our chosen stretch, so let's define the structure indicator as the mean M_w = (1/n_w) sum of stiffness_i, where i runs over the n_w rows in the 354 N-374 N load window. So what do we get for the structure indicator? 15.2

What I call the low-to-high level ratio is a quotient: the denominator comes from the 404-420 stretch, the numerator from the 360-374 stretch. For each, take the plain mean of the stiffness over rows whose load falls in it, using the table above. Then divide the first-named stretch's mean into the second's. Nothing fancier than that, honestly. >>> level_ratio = 0.99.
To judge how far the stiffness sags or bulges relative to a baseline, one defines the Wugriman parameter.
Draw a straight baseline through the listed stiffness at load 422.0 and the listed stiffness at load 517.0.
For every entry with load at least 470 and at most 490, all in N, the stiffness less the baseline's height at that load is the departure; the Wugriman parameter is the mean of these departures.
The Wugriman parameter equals -1.3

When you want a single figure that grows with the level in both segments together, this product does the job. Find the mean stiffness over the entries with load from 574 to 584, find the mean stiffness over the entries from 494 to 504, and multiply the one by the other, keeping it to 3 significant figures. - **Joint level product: 202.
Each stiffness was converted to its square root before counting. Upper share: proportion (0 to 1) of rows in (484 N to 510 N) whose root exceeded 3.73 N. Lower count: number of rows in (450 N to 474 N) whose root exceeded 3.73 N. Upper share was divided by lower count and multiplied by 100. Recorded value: 27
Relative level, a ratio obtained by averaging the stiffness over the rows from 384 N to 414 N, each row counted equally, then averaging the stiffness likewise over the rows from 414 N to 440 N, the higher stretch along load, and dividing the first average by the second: 0.98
